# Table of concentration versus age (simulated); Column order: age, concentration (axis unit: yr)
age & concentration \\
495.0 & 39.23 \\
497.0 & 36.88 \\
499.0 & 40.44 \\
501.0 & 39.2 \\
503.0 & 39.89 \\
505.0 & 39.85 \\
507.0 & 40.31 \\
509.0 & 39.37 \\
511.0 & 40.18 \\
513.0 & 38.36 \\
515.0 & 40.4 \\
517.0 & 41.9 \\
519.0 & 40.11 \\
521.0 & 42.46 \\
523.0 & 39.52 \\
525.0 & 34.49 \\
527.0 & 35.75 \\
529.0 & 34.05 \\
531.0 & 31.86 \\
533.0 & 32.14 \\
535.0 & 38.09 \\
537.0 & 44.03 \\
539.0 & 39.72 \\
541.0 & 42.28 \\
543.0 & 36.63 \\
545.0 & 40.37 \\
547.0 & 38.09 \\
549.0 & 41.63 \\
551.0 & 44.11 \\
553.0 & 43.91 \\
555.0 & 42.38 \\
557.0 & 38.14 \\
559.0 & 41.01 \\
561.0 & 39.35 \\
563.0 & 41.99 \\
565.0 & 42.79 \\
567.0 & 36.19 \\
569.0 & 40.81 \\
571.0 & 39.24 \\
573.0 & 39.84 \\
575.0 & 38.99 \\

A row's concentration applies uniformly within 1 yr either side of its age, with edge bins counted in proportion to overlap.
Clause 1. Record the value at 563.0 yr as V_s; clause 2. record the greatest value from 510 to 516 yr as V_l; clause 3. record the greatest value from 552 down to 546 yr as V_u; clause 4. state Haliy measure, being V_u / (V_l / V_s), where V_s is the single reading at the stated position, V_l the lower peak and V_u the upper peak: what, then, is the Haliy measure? 46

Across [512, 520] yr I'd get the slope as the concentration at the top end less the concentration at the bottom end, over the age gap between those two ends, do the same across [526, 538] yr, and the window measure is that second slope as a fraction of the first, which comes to 2.84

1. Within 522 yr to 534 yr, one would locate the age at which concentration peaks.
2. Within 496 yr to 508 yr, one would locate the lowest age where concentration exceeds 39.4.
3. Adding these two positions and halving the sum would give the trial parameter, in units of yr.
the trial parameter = 511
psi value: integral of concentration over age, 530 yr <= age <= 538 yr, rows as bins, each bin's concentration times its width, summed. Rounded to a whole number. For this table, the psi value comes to 292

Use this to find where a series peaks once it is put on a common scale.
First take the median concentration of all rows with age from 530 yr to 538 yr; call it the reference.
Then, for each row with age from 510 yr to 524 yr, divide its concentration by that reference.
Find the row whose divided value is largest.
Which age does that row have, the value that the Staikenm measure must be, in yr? 521.0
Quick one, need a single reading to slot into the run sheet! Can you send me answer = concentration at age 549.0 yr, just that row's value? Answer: 41.63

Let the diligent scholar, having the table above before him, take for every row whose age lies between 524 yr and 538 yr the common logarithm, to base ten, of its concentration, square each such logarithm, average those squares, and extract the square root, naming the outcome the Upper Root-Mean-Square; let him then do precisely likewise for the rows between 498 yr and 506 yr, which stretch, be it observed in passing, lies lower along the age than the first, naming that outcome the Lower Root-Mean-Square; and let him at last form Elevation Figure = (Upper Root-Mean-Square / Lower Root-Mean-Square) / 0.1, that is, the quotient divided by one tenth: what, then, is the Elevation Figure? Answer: 9.7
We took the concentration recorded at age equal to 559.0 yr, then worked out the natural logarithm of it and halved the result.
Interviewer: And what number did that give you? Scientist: 1.86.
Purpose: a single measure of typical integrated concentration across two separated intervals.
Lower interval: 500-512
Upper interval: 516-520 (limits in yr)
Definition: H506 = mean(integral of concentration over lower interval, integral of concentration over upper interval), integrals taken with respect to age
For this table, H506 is 321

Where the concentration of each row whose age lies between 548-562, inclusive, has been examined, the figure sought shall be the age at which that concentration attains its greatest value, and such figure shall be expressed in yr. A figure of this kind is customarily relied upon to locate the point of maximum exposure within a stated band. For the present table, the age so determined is 551.0 yr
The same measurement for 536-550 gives 537.0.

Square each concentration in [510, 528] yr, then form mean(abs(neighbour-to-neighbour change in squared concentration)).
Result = 184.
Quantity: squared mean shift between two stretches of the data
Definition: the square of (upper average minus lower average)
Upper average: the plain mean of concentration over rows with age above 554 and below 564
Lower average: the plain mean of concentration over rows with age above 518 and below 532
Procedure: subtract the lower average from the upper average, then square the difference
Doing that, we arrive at 13.6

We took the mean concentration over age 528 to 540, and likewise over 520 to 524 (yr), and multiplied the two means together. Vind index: 1502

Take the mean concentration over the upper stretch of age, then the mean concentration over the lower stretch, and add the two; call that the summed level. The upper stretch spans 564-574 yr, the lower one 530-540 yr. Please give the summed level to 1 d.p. 76.9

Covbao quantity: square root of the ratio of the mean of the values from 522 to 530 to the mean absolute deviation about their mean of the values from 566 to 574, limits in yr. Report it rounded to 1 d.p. 5.0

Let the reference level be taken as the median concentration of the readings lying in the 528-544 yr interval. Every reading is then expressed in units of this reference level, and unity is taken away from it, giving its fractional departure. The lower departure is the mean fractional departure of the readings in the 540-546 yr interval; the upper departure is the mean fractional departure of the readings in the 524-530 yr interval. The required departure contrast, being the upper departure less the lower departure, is -0.1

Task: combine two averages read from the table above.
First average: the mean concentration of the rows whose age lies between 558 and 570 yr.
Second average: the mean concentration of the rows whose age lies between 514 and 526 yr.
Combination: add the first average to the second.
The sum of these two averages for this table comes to 80.2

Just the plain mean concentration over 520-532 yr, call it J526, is 36.4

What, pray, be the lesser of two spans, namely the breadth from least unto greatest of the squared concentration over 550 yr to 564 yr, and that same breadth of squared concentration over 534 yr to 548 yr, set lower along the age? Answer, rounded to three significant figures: 491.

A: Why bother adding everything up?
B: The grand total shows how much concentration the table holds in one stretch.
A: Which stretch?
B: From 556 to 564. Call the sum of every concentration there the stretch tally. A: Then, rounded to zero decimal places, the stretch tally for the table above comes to 160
